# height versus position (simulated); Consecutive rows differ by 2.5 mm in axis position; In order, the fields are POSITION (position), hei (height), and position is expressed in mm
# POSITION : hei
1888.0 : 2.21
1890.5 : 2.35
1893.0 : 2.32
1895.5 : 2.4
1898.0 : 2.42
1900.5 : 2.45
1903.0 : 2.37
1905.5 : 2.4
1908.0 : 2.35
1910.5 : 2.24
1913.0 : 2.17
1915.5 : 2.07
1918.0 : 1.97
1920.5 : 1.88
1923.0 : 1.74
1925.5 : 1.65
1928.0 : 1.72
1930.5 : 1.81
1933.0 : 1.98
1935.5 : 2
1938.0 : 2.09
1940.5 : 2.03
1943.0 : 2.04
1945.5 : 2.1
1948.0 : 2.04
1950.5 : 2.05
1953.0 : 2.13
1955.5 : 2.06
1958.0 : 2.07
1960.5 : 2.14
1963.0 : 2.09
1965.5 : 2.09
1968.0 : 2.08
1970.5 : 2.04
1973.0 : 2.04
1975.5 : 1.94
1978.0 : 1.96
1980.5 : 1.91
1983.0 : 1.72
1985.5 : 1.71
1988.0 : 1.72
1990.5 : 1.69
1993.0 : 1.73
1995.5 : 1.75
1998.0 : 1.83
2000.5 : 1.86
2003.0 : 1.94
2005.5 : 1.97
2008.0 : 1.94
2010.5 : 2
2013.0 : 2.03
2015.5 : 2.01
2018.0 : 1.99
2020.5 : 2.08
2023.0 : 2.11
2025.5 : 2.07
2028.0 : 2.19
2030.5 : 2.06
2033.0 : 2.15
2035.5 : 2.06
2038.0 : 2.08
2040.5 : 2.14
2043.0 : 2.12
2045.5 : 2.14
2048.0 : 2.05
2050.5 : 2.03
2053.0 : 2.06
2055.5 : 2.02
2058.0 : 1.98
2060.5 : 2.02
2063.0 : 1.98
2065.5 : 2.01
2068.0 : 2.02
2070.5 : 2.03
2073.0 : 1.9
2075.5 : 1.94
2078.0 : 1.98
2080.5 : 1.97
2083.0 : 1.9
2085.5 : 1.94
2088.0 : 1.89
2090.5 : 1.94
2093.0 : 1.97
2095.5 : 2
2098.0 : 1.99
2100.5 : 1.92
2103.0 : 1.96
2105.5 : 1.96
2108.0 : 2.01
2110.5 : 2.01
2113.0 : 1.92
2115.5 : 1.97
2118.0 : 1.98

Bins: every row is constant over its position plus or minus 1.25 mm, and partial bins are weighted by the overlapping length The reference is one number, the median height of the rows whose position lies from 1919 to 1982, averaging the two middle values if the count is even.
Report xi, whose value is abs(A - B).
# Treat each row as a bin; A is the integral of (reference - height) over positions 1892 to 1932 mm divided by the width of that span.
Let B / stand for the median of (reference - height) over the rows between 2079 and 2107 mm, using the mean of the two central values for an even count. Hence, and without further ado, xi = 0.160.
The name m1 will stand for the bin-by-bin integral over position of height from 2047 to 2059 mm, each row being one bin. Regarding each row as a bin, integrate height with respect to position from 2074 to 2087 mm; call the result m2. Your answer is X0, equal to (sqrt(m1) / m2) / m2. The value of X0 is 0.0077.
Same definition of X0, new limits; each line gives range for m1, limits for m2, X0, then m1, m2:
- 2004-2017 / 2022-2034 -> 0.0079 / 25.9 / 25.4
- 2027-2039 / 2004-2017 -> 0.0075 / 25.3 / 25.9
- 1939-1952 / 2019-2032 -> 0.0069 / 26.7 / 27.3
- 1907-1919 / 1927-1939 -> 0.0096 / 25.9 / 23.0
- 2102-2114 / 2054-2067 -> 0.0072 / 23.7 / 26.0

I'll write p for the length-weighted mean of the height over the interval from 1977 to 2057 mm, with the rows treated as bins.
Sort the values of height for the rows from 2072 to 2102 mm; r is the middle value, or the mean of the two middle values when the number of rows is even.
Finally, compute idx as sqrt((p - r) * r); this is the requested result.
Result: 0.25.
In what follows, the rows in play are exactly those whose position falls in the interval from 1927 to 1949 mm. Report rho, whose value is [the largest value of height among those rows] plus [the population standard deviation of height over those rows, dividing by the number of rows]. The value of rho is 2.22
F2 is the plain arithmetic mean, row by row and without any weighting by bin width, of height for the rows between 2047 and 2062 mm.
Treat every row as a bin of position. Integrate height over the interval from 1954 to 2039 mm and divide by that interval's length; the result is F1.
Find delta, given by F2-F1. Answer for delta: 0.05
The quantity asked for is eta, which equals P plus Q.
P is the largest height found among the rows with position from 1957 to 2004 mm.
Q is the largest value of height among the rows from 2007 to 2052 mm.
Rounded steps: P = 2.14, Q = 2.19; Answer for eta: 4.33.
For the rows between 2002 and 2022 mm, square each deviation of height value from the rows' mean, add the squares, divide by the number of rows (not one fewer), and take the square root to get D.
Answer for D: 0.044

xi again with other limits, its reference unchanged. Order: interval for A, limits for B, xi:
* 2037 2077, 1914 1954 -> 0.017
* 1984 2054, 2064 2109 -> 0.016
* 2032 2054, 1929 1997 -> 0.052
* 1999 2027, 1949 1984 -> 0.055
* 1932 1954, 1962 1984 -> 0.011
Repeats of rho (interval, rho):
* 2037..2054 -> 2.18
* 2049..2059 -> 2.09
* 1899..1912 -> 2.52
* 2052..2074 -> 2.10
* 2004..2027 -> 2.16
